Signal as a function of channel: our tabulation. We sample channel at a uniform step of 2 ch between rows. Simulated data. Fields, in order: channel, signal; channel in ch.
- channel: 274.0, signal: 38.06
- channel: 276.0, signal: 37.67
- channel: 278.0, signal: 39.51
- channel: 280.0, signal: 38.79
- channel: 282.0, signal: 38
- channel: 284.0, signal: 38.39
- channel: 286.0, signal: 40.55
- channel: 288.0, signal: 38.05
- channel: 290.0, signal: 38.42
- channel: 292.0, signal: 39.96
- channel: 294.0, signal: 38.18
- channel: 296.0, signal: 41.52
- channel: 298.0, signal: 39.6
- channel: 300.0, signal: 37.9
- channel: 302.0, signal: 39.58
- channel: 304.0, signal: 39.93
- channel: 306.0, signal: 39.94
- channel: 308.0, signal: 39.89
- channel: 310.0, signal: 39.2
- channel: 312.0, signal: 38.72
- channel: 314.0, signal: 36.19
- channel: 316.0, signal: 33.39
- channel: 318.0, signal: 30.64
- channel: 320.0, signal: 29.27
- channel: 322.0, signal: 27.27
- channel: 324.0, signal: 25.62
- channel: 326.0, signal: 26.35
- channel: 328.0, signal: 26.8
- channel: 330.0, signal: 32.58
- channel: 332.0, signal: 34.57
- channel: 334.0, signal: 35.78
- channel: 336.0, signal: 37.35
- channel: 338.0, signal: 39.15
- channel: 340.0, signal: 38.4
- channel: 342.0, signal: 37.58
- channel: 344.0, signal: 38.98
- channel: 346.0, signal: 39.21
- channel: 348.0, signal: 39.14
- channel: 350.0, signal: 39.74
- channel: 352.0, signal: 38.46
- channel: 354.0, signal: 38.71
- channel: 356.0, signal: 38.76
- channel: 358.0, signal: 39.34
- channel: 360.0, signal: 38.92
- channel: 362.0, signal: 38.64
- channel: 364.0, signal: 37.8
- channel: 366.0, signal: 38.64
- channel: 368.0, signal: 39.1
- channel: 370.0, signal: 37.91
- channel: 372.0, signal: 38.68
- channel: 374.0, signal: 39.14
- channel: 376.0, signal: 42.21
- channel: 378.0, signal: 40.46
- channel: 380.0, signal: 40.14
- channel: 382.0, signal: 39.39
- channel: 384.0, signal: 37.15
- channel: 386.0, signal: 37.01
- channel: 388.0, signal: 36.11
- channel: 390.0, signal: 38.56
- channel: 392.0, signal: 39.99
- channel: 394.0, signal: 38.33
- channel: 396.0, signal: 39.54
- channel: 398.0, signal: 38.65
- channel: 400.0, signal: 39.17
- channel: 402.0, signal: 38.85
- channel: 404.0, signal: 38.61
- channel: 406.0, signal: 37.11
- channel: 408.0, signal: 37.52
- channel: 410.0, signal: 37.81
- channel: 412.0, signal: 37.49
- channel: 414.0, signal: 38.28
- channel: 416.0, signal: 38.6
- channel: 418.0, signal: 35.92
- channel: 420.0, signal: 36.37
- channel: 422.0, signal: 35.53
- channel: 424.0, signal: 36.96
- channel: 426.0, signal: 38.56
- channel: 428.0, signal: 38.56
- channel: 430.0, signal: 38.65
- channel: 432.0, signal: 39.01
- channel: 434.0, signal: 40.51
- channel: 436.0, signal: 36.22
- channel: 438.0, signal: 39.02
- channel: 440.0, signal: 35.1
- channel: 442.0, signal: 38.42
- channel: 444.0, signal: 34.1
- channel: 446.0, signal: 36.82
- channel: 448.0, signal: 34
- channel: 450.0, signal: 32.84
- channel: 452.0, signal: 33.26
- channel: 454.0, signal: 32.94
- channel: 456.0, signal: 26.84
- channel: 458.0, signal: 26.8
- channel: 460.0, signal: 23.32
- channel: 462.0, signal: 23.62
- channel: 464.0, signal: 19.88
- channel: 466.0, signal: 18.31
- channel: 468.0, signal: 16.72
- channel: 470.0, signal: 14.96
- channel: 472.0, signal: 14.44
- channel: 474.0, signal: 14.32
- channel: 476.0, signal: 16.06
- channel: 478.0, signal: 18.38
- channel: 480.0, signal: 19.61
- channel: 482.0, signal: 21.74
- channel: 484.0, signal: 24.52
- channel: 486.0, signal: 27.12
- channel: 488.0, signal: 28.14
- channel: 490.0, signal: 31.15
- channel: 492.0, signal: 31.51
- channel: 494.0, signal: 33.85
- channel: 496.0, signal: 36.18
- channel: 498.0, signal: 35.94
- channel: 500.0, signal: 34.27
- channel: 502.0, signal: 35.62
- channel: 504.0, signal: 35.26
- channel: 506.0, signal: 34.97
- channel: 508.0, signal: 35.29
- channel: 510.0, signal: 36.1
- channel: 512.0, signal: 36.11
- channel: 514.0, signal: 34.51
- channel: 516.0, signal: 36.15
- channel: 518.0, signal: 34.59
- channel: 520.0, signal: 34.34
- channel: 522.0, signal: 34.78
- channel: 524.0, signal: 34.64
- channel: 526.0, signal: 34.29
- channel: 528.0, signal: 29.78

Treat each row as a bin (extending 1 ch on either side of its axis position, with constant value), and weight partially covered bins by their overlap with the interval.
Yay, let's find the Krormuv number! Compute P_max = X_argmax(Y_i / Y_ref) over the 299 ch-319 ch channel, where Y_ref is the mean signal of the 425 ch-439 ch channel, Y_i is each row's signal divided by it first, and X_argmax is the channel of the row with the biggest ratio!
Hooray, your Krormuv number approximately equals 306.0 ch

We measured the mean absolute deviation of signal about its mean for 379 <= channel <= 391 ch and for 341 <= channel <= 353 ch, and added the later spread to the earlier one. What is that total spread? 1.9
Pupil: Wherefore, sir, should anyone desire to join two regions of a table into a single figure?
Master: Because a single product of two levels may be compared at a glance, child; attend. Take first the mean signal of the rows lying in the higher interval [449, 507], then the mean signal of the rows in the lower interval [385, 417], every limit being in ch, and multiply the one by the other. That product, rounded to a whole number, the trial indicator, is 1005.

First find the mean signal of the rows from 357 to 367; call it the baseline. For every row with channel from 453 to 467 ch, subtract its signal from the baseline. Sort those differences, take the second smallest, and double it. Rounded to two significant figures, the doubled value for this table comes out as 24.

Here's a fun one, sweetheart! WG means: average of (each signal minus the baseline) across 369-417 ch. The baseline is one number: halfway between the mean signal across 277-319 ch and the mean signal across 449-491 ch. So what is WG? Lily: 8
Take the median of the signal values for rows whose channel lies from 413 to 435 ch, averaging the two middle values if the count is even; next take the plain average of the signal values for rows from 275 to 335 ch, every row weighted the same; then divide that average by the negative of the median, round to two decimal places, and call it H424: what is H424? -0.94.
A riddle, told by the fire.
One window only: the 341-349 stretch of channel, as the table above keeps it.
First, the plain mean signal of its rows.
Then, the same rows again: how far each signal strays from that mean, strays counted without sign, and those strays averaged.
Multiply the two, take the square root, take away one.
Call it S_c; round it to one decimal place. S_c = 3.7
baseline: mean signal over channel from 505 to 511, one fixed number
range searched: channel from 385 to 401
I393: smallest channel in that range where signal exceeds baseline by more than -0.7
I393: 386.0 ch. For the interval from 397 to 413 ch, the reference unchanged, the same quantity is 398.0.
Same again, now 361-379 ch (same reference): 362.0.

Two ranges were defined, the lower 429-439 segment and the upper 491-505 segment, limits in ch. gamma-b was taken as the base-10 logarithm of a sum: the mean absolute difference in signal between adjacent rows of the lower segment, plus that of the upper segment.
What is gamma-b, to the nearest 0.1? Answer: 0.6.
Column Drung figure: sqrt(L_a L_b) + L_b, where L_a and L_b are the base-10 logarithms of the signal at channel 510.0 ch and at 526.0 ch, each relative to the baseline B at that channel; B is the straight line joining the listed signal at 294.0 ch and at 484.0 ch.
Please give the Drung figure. 0.41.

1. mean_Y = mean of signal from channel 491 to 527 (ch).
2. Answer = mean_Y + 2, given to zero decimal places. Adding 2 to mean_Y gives 37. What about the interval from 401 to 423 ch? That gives 39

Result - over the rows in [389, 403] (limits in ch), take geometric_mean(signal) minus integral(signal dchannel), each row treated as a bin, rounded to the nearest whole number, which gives -507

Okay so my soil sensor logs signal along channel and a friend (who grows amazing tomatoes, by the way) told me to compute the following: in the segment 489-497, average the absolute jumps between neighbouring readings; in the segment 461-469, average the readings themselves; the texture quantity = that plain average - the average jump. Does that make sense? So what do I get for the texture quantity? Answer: 18.0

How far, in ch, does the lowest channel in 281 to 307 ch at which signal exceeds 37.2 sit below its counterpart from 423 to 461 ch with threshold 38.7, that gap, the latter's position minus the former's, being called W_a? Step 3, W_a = 150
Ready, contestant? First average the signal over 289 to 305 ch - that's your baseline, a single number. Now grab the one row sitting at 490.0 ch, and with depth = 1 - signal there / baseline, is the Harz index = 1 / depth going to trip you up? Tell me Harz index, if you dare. 4.8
